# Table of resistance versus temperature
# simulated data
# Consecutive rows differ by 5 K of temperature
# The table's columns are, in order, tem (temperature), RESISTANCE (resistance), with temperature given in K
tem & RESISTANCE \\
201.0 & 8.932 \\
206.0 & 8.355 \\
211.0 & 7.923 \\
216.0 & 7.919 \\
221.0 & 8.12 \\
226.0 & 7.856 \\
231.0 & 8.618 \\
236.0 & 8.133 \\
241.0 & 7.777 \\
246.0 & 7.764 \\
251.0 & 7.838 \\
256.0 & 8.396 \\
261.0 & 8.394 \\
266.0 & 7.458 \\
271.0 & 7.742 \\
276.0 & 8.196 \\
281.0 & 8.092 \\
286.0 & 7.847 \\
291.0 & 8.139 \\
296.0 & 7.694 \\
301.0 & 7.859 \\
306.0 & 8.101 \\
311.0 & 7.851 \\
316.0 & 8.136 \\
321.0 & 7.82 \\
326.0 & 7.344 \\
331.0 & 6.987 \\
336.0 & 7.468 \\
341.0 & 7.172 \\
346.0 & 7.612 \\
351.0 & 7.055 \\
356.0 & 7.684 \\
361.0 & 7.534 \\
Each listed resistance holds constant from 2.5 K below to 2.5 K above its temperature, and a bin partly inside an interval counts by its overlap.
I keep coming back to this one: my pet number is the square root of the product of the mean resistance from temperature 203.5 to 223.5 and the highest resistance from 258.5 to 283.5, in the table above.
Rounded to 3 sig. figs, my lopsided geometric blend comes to 8.24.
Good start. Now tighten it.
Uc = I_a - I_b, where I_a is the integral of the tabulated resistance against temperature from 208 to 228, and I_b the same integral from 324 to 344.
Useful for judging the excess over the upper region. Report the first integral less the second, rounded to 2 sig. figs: 14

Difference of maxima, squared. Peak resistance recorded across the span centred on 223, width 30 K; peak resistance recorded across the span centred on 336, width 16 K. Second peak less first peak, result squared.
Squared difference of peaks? 1.3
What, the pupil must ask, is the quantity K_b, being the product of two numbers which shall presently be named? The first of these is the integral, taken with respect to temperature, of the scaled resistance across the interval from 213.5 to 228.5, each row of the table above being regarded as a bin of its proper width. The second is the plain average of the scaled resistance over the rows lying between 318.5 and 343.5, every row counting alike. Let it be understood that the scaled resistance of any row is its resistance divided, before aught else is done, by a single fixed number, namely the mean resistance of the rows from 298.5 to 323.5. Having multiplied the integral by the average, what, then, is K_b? 14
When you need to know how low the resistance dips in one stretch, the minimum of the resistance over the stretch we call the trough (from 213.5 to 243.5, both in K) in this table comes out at 7.777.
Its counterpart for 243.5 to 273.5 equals 7.458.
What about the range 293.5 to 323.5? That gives 7.694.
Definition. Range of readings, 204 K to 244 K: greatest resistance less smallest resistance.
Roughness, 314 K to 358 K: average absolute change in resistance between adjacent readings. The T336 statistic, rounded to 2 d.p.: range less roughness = 0.40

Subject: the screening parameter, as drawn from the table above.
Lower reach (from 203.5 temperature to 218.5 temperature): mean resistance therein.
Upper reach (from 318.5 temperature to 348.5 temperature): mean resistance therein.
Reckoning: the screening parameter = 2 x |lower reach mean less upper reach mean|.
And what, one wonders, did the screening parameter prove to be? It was 1.3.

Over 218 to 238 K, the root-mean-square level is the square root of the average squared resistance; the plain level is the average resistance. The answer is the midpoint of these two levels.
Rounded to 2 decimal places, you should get 8.18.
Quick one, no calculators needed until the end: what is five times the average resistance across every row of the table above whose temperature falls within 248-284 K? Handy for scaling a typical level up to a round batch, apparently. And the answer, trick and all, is 40.1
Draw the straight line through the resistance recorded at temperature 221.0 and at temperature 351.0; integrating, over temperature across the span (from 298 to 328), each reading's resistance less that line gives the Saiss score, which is 15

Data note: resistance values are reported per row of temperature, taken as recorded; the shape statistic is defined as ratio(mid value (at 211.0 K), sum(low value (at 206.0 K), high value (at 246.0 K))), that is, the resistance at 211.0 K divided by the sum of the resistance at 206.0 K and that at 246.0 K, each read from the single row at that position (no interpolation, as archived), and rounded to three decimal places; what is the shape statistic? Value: 0.492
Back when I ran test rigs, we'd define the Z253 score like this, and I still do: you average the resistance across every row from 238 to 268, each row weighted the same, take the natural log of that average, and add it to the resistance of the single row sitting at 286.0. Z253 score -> 9.92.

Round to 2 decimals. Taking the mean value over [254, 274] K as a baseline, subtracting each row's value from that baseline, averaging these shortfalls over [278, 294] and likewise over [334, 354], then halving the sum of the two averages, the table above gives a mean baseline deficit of 0.32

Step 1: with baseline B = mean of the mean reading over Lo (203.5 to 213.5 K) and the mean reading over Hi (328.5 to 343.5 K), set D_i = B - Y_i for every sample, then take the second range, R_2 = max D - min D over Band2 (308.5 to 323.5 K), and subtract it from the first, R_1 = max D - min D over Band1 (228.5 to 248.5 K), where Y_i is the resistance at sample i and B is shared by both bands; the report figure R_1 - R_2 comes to 0.54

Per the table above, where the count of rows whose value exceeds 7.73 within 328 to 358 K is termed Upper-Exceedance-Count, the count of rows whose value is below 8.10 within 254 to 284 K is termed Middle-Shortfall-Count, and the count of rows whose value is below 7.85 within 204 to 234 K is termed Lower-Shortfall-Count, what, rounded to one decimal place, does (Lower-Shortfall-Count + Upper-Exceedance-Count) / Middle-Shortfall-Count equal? 0.0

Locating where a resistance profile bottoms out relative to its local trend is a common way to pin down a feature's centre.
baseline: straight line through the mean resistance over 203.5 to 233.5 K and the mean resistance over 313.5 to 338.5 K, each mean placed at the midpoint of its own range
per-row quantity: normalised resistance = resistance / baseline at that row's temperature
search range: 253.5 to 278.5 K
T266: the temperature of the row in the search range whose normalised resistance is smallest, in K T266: 266.0 K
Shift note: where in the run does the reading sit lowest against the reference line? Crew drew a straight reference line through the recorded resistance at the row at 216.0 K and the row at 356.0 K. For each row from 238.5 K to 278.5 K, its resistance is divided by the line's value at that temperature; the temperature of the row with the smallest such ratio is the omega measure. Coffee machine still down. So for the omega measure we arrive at 266.0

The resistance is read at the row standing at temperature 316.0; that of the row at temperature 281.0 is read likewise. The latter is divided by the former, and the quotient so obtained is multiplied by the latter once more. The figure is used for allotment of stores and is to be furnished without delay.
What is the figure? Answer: 8.0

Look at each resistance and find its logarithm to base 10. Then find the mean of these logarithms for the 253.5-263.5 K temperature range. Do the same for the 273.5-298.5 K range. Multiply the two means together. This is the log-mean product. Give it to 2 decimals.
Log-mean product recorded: 0.83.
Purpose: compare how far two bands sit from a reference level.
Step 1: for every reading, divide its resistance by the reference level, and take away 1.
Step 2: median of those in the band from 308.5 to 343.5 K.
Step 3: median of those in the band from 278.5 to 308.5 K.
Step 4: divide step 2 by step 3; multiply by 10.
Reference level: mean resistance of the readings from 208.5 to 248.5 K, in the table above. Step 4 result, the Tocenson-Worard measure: 143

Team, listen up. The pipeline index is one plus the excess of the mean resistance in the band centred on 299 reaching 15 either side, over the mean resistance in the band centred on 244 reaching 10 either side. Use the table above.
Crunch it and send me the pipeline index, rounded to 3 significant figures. 1.04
